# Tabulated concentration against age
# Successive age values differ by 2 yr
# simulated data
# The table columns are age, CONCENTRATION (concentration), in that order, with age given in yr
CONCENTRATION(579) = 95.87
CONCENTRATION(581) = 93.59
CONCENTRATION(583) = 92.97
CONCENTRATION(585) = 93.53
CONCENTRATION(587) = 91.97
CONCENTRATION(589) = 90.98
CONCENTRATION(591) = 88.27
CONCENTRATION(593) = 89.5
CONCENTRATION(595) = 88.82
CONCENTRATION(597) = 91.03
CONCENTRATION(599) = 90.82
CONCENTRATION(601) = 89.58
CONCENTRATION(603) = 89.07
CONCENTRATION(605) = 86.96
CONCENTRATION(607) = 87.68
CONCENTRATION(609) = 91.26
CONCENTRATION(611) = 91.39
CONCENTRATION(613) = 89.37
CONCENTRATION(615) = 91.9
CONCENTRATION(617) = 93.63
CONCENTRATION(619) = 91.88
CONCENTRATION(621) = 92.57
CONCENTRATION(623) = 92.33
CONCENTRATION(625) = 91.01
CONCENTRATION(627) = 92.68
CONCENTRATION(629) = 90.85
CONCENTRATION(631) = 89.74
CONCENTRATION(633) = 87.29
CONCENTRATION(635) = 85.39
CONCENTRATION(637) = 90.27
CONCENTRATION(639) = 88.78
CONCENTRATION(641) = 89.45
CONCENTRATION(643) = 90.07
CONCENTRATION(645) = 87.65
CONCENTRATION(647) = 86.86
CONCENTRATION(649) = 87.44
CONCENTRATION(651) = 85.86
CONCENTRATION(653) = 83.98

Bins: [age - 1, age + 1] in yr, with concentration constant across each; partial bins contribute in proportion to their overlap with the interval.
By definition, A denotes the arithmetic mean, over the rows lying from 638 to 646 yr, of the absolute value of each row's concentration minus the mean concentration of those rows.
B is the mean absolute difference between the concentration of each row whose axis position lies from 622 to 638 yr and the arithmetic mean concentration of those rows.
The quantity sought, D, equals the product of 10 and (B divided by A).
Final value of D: 24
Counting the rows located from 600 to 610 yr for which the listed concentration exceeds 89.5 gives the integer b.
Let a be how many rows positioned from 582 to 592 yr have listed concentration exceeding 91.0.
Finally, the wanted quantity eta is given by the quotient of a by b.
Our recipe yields 1.5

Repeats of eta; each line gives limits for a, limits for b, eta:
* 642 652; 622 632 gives 0.0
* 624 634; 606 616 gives 0.7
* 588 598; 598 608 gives 0.5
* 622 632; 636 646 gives 1.5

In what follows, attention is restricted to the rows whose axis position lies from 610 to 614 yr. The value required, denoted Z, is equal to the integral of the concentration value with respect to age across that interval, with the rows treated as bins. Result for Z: 362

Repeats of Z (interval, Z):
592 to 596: 357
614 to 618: 371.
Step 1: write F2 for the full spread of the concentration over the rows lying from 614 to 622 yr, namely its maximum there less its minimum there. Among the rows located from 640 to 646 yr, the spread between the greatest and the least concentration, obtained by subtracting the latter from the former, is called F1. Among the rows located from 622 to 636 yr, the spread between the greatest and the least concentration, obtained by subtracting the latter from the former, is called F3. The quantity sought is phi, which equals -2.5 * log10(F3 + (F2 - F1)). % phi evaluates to -2.05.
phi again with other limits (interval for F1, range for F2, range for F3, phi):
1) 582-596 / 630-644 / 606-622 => -1.86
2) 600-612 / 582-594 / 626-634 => -1.98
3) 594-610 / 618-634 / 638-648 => -1.58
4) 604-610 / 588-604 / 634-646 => -1.31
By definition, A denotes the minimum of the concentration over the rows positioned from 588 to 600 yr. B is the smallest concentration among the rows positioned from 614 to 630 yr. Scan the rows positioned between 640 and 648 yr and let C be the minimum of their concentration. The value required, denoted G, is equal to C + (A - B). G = 84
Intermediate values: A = 88.27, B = 90.85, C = 86.86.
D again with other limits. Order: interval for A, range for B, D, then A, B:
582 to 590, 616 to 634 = 16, 0.9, 1.43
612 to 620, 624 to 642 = 14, 1.2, 1.57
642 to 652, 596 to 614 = 12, 1.0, 1.28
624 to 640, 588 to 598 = 6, 1.8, 1.03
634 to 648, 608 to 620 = 6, 1.5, 0.90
